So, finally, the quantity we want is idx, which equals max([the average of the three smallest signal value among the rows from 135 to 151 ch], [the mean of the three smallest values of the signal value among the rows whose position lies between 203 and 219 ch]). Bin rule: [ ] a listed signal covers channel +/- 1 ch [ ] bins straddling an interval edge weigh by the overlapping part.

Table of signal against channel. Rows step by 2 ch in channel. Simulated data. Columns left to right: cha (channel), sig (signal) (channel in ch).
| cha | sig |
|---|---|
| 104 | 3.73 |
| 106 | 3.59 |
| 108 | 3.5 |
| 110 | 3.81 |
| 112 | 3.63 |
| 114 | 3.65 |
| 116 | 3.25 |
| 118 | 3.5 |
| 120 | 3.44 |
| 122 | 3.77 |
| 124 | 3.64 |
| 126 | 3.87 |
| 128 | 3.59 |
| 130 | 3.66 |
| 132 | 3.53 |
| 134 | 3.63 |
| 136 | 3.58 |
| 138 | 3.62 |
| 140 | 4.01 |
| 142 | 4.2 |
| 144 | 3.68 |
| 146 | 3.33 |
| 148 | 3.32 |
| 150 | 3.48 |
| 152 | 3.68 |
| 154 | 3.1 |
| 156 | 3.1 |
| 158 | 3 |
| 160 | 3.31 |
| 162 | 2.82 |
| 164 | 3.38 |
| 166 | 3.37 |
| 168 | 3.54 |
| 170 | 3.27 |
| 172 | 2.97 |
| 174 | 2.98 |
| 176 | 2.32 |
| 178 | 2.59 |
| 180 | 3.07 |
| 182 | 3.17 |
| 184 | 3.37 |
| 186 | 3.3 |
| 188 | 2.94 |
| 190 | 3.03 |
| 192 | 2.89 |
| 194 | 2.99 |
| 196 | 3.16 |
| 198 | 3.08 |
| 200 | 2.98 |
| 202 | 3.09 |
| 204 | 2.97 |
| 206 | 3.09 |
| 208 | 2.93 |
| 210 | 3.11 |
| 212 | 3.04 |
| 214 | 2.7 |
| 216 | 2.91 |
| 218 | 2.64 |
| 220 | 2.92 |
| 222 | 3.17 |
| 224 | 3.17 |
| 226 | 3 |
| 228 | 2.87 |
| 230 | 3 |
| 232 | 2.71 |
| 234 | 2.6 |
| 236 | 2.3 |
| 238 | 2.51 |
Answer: 3.38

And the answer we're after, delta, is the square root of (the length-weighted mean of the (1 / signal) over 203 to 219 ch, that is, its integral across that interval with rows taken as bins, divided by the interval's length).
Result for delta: 0.586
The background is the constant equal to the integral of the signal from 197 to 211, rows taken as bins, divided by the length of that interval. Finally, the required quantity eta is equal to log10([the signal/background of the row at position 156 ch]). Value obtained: 0.009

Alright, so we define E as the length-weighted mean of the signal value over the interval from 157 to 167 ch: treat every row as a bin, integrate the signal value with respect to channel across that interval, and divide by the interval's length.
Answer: 3.18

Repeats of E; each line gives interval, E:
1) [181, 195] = 3.10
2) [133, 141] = 3.71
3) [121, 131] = 3.71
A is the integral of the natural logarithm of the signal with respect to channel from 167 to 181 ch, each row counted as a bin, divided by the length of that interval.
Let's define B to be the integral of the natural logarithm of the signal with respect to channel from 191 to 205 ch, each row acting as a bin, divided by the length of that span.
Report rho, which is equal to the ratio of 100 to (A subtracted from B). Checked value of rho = 3564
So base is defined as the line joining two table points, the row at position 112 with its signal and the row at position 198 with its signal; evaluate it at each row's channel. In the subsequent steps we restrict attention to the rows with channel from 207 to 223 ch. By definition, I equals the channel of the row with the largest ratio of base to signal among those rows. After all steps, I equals 218 ch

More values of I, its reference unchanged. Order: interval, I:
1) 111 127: 116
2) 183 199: 192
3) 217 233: 218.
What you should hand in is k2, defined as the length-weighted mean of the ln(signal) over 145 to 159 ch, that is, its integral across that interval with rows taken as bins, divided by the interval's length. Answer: 1.19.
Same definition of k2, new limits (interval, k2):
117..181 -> 1.21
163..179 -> 1.11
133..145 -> 1.33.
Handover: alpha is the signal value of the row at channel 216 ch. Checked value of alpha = 2.91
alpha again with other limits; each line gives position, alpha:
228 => 2.87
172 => 2.97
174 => 2.98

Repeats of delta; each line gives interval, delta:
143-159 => 0.549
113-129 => 0.529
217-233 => 0.585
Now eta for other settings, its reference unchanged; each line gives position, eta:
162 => -0.032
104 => 0.089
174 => -0.008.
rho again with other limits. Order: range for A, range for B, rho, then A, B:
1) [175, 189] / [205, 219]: -9454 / 1.08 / 1.07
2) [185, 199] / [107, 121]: 681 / 1.12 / 1.26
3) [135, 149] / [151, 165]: -717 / 1.30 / 1.16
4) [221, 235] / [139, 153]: 446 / 1.07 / 1.30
